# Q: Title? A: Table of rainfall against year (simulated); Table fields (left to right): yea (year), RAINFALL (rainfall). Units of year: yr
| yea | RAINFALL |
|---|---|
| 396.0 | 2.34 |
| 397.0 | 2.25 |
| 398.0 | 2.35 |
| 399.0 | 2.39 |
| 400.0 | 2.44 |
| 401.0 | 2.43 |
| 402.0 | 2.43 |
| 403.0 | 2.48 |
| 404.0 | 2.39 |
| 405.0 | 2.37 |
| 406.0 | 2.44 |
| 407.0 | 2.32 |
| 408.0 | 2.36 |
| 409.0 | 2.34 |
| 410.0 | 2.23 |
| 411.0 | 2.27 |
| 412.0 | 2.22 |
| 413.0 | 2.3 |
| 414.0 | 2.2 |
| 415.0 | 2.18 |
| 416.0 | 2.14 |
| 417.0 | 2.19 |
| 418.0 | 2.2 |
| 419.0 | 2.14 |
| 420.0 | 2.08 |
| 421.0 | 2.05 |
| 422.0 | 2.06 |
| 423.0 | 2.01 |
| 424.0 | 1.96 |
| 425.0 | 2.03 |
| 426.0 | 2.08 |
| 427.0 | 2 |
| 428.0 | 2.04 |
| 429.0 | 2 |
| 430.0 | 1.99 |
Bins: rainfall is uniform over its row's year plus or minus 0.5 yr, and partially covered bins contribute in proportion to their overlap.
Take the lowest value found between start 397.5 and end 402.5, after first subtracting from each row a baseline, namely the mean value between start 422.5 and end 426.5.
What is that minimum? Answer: 0.33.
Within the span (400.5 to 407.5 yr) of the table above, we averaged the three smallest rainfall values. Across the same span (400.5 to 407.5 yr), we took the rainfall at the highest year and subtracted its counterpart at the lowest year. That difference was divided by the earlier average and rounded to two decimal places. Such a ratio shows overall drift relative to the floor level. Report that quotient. -0.05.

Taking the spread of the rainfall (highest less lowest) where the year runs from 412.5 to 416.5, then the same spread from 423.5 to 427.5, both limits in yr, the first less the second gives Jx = 0.040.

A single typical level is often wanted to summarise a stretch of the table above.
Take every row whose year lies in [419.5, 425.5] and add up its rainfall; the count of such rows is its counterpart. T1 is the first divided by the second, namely 2.03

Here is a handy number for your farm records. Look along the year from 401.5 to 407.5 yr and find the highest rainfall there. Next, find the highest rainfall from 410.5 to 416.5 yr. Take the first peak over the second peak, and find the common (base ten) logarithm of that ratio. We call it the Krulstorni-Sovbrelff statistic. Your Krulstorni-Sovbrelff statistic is 0.033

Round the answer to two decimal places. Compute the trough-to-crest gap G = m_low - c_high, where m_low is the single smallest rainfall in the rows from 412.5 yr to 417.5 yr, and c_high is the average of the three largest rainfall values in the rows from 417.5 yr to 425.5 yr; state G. 0.00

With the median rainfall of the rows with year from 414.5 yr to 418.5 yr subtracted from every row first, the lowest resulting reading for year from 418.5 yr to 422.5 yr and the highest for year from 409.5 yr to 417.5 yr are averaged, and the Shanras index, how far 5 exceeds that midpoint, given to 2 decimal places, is 5.01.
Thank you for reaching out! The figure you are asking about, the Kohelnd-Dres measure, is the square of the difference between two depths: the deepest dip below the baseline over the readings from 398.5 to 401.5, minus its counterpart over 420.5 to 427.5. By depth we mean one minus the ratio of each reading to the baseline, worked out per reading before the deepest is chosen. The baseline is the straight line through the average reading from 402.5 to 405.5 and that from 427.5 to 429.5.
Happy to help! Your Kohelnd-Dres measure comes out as 0.0005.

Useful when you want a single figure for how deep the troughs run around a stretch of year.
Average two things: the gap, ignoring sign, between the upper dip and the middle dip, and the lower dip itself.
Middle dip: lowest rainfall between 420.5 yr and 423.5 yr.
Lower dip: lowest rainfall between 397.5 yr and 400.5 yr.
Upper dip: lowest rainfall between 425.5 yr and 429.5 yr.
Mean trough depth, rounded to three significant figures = 1.18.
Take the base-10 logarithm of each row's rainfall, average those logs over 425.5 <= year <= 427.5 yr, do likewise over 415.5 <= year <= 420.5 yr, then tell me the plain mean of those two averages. 0.32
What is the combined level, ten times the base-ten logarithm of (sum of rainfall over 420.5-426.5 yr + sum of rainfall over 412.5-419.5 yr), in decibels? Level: 14.4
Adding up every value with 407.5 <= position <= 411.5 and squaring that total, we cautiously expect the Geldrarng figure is 85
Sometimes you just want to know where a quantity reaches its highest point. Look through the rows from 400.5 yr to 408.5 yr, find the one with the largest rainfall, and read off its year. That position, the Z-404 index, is 403.0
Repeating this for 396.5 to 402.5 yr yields 400.0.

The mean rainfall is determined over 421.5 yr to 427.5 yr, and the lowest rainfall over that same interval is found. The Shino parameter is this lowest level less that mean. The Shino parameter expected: -0.063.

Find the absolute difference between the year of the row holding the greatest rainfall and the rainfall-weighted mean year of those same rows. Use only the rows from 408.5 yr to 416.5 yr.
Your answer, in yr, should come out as 3.5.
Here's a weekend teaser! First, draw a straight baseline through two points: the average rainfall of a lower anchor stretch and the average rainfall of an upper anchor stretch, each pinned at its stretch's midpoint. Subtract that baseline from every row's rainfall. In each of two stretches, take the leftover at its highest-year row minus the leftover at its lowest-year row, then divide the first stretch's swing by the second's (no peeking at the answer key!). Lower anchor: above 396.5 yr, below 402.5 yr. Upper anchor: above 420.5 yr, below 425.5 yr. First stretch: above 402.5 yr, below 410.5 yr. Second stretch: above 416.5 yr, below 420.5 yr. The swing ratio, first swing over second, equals 2.2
